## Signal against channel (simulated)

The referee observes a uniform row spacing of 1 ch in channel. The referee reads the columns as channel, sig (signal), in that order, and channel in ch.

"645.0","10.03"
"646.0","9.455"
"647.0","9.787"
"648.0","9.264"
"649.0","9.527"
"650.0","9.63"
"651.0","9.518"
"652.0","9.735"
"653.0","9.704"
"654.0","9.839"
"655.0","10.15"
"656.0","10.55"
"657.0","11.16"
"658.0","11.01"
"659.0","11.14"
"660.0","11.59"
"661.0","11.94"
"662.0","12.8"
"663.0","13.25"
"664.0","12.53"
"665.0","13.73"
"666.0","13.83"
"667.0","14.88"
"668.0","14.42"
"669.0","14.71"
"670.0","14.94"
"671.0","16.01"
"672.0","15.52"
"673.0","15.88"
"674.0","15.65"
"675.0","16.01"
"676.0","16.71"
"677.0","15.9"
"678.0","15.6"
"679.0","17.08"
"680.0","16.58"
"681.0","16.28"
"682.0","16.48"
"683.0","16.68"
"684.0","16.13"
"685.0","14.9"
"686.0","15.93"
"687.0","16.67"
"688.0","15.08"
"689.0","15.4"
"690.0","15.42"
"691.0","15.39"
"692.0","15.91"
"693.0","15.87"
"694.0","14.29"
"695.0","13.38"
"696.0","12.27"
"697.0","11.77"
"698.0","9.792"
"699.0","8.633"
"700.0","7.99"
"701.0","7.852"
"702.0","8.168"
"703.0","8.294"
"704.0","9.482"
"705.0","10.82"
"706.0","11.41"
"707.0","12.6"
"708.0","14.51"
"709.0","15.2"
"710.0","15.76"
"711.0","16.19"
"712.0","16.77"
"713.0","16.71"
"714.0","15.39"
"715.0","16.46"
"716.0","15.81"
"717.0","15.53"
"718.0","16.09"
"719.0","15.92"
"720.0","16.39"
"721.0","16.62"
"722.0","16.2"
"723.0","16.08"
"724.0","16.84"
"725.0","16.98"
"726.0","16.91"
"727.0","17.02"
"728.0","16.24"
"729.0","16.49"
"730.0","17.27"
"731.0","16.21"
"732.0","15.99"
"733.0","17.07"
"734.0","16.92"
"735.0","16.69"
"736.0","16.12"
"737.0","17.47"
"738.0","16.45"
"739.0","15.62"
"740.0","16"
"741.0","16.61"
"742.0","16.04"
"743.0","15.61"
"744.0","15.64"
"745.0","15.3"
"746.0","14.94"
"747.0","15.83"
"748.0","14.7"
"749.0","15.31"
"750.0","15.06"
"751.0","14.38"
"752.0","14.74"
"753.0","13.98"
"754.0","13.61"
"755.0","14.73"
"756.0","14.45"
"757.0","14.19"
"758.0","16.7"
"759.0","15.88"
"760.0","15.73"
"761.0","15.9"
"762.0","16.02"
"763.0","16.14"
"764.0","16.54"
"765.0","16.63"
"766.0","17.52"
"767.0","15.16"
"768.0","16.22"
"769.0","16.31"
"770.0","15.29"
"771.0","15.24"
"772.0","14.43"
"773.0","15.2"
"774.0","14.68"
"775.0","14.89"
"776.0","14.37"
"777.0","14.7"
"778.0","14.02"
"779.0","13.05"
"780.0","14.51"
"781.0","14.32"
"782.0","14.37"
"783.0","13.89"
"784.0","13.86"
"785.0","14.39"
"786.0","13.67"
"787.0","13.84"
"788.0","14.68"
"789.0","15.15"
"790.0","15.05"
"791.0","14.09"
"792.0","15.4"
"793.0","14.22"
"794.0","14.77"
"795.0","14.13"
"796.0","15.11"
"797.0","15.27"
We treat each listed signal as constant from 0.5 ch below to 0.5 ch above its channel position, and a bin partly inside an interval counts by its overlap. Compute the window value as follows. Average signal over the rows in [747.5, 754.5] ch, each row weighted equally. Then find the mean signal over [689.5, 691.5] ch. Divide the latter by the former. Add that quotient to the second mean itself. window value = 16.5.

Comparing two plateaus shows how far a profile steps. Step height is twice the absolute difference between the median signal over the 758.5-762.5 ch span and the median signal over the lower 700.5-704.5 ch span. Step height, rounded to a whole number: 15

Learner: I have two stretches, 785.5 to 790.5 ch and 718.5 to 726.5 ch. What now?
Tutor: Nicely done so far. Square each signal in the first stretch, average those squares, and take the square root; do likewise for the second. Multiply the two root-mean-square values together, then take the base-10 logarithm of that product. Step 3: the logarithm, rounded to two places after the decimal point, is 2.38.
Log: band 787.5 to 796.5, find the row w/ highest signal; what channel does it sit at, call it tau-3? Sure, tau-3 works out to 792.0 ch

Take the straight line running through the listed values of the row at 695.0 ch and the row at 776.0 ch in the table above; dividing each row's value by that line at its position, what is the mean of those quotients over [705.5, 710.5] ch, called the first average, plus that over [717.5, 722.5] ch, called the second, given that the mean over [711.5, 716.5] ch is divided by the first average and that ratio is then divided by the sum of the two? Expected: 0.52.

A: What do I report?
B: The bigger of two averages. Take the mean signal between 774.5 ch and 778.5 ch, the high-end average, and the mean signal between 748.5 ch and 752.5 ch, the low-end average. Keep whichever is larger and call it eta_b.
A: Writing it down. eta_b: 14.9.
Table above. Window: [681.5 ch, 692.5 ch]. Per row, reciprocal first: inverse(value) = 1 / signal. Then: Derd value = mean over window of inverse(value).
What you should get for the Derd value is 0.0633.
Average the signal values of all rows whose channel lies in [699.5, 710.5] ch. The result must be 11.1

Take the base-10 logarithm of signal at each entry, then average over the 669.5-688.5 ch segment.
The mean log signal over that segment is 1.20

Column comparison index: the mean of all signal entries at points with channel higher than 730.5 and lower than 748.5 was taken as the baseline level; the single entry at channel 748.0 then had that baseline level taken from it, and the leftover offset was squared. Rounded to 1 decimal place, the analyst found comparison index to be 1.9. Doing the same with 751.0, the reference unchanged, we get 2.8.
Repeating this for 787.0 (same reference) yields 5.0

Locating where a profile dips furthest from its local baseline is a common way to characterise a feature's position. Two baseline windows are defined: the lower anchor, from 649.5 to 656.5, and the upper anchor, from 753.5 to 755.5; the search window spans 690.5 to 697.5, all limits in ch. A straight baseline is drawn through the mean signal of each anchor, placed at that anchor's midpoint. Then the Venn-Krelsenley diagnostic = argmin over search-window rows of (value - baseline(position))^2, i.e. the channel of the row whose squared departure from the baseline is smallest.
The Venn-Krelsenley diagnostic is 697.0 ch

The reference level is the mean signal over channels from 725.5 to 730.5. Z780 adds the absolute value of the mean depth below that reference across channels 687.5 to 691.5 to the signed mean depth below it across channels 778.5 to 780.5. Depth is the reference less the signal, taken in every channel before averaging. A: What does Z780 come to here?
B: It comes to 4.5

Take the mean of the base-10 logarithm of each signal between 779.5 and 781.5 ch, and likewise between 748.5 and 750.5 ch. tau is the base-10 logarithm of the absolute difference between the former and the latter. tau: -1.6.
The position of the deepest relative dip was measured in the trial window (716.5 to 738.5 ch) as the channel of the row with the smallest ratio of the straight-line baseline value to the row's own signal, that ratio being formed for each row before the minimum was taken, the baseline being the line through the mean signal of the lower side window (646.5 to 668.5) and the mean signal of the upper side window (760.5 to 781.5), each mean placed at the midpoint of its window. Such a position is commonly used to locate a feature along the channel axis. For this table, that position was 730.0 ch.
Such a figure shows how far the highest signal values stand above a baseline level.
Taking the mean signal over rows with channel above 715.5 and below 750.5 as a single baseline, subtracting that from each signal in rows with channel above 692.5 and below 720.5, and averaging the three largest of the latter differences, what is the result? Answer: 0.48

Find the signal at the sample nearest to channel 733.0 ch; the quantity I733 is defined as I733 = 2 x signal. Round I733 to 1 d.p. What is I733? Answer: 34.1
